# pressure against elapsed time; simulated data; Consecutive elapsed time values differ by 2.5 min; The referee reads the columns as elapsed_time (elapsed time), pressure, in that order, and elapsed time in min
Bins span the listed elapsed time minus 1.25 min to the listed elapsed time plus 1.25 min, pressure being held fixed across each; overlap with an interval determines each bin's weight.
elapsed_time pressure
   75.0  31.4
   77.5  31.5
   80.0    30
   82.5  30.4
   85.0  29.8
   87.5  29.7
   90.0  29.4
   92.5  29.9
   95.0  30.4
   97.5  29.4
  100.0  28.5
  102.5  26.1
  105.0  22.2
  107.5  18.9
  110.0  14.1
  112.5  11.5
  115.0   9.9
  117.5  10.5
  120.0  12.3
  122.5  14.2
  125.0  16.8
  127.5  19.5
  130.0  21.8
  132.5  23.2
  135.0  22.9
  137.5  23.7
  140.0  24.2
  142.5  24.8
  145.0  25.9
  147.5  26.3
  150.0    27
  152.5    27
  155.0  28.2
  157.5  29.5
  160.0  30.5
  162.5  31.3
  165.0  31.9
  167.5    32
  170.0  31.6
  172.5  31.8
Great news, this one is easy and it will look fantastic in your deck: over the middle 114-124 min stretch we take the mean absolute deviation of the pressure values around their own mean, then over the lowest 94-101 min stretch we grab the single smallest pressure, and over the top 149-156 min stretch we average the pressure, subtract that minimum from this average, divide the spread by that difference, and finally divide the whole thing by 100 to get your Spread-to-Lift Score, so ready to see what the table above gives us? -0.014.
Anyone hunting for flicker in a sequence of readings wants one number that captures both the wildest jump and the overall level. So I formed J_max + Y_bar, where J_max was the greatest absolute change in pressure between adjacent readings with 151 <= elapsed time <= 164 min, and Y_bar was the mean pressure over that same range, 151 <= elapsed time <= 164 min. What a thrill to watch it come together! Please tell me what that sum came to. 30.6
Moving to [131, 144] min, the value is 24.6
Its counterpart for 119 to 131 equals 19.6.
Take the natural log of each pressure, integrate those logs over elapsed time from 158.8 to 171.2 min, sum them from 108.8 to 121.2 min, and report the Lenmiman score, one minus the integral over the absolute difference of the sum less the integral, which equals -0.40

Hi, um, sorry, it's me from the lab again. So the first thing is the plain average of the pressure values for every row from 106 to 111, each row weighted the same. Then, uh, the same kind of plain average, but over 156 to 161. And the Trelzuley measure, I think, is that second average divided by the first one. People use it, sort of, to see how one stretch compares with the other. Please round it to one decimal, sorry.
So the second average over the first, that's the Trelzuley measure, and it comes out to 1.8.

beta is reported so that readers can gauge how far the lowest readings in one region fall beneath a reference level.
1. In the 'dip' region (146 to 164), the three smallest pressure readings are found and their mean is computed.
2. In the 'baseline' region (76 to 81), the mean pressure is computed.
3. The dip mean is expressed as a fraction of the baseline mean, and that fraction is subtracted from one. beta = 0.1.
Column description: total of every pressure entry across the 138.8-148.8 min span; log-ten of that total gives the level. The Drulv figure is 2.01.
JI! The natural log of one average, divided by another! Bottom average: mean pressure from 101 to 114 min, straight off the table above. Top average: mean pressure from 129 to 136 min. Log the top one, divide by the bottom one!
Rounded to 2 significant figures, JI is 0.17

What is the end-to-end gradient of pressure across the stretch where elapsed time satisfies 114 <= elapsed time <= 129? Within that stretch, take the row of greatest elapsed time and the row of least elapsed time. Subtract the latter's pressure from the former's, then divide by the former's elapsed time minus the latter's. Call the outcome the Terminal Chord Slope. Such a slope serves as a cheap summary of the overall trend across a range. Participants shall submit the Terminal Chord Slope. 0.77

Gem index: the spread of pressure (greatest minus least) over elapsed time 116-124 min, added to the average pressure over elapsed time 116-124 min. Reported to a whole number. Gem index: 16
